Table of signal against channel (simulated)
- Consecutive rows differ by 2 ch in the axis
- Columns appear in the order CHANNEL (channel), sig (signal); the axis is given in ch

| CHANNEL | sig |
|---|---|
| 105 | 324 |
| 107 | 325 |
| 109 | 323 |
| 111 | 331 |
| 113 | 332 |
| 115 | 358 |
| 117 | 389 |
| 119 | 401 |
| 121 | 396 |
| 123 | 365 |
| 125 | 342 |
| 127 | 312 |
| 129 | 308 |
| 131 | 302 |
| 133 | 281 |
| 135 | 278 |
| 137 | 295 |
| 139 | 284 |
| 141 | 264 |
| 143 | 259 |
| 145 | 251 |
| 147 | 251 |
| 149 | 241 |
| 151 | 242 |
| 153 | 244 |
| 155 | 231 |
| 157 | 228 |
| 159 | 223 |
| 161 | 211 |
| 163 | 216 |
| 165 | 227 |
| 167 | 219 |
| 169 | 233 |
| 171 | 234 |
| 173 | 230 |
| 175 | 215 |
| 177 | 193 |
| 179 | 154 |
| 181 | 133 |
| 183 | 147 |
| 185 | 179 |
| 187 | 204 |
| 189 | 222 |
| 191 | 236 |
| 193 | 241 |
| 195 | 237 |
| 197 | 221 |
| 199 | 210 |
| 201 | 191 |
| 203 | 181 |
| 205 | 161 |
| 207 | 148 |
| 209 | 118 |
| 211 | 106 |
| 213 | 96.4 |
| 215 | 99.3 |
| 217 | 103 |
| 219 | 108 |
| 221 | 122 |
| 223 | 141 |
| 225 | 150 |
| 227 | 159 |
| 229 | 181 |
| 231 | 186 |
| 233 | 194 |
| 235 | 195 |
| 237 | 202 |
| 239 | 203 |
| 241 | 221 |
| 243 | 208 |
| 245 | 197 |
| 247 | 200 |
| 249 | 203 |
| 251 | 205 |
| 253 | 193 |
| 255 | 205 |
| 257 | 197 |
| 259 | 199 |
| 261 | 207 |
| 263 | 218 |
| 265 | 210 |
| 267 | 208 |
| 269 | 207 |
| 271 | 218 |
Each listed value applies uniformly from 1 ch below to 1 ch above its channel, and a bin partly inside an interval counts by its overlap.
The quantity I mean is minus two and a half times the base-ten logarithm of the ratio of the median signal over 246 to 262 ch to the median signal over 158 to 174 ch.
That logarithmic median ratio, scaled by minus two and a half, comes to 0.12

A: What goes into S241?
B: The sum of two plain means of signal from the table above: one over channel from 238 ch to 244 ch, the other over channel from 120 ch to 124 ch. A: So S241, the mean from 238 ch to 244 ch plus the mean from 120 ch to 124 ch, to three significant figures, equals 591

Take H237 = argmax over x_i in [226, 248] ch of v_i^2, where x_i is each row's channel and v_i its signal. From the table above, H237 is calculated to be 241 ch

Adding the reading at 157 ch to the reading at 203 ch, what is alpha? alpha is 409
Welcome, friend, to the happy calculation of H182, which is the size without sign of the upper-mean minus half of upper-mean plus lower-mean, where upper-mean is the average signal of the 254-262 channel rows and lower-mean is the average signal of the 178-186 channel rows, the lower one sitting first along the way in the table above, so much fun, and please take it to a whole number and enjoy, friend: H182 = 24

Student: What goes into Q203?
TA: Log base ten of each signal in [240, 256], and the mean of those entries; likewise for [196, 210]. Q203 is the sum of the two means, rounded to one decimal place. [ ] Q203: 4.5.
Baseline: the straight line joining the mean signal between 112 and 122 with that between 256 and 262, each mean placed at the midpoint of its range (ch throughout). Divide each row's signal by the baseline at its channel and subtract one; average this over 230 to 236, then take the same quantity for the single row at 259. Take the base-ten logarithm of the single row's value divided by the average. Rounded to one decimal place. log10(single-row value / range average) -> -1.2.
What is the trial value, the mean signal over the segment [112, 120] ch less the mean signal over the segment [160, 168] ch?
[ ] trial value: 152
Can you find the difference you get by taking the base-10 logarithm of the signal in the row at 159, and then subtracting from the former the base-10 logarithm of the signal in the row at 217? 0.34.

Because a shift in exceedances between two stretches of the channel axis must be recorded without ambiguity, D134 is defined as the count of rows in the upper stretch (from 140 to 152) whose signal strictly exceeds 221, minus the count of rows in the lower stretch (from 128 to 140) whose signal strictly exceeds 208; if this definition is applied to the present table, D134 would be 0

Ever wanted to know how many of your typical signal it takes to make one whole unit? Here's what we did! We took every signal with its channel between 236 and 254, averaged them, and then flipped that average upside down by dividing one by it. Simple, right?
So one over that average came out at 0.0049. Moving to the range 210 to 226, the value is 0.0086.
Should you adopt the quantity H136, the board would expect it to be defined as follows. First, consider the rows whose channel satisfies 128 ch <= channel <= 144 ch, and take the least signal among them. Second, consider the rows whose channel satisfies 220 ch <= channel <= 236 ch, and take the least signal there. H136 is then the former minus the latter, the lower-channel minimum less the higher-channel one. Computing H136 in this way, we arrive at 137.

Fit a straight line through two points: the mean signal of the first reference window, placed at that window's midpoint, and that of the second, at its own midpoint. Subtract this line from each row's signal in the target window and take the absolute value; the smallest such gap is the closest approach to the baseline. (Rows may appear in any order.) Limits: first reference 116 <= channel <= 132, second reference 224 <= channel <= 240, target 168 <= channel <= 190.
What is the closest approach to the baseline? 29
